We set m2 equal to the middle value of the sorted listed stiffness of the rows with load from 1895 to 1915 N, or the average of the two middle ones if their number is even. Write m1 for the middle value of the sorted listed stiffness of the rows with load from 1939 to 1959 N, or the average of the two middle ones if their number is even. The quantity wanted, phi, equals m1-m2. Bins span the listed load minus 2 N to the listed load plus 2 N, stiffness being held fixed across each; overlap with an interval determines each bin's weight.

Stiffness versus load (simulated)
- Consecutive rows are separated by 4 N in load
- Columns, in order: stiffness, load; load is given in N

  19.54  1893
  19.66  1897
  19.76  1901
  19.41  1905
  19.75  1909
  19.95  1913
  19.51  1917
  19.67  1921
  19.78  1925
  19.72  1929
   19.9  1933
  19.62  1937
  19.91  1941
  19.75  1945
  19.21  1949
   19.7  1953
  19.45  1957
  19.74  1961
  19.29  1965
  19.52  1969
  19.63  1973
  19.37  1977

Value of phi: -0.05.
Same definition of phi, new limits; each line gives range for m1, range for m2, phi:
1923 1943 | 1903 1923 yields 0.11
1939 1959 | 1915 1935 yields -0.02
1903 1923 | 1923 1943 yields -0.11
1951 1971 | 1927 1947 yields -0.23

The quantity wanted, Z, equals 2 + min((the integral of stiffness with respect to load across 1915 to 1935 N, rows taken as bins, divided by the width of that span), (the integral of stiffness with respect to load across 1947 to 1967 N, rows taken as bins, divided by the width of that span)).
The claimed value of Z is 21.5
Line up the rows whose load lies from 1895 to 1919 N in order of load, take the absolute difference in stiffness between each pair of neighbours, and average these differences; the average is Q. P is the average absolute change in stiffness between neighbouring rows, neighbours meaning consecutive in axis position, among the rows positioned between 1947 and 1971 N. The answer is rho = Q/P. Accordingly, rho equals 0.84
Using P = 0.34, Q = 0.29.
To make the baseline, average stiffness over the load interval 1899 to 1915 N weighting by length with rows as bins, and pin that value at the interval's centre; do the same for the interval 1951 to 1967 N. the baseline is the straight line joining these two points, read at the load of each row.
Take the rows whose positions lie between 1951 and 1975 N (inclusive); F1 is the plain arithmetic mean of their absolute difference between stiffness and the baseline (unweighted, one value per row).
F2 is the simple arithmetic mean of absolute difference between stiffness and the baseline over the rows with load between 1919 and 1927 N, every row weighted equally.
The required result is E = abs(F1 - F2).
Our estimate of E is 0.074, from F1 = 0.14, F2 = 0.06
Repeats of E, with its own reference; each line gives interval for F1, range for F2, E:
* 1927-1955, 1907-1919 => 0.032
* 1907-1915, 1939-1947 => 0.086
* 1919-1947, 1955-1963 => 0.018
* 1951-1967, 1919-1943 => 0.039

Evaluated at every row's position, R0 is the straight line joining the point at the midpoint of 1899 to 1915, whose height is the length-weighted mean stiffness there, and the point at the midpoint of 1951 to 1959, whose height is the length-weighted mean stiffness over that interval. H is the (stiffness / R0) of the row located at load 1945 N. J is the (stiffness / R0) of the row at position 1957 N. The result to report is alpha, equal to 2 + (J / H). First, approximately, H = 1.01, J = 0.994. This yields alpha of 2.99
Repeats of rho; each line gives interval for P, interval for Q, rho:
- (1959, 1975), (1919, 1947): 0.68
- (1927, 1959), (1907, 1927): 0.73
